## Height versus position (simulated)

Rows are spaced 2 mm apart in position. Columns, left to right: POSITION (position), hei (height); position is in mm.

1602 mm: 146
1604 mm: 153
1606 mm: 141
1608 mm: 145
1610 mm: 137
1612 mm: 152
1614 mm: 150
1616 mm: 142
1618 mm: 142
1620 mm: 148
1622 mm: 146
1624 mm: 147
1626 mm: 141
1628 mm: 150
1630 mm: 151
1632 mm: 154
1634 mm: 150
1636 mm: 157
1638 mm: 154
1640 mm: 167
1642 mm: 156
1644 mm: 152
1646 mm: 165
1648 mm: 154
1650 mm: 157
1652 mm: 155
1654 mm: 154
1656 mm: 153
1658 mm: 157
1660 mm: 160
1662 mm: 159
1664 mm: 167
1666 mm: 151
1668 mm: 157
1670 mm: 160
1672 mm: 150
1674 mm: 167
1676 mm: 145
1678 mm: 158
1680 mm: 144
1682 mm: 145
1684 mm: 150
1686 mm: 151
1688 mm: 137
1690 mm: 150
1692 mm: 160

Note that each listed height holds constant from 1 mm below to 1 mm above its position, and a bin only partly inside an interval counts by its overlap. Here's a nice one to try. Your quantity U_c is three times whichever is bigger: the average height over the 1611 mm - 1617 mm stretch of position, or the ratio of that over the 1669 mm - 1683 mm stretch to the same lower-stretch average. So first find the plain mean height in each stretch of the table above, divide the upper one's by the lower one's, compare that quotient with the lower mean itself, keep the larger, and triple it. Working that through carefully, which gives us 444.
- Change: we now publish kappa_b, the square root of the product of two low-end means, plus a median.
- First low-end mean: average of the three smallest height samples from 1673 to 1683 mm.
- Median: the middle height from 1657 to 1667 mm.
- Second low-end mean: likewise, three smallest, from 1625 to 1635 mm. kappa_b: 305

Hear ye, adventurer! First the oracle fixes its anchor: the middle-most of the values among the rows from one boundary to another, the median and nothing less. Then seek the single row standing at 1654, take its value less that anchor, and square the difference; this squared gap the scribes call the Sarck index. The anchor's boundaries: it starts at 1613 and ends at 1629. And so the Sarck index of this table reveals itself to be 56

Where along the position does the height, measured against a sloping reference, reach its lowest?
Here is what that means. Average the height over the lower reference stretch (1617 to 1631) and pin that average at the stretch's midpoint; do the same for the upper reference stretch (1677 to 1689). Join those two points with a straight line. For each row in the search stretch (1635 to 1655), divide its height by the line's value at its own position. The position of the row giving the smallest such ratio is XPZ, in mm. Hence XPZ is 1644 mm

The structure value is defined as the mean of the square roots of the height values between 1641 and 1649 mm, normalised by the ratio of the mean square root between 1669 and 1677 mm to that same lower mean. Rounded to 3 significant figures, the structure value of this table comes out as 12.6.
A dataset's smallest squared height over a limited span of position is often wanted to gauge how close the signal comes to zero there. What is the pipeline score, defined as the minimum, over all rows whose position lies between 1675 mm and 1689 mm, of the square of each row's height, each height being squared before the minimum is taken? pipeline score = 18769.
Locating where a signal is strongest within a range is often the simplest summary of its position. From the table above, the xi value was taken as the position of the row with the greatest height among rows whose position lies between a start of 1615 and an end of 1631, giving 1630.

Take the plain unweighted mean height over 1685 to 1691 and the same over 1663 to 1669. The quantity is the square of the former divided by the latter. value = 135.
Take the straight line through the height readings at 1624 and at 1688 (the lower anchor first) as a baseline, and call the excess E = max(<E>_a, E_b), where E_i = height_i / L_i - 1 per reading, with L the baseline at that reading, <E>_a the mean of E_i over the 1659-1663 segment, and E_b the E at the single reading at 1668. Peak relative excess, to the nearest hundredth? 0.13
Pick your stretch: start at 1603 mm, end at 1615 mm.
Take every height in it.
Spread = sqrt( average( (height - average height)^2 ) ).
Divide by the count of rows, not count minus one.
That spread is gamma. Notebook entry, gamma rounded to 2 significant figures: 5.9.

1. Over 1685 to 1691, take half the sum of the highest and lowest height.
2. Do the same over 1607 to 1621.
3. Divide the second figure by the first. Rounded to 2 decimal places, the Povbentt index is 1.00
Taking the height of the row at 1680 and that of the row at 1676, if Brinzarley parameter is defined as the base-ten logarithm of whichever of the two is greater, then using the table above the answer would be 2.16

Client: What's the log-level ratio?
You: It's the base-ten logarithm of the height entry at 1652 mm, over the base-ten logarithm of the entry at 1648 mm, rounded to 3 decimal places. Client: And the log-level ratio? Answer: 1.001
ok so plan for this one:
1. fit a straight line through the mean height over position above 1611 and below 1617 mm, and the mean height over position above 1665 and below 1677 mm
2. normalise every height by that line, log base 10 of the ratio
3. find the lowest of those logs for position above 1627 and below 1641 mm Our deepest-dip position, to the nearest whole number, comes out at 1634 mm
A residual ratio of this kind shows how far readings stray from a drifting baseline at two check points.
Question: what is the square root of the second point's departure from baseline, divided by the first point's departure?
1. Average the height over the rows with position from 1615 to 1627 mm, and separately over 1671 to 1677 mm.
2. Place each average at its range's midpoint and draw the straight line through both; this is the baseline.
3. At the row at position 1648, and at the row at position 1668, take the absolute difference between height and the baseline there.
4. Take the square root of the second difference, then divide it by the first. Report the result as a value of 0.43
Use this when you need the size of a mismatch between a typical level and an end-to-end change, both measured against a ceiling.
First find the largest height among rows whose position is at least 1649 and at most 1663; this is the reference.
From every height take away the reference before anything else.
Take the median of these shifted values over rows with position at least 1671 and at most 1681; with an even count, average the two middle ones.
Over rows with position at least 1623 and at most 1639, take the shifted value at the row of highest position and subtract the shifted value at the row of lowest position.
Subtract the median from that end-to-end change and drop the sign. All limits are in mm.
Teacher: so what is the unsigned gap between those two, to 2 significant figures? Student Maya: 17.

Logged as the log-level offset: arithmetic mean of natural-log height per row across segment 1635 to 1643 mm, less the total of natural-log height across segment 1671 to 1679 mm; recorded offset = -15.10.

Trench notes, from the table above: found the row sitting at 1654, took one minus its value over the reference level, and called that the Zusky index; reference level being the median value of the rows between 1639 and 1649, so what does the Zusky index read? 0.013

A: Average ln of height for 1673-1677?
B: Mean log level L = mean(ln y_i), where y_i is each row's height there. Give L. 5.05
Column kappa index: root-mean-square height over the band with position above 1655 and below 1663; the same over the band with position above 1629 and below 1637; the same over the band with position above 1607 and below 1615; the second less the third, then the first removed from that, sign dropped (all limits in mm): 150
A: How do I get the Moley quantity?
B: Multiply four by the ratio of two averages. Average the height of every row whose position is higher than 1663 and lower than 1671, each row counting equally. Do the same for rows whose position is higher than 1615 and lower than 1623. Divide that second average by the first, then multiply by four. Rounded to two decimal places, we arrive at 3.64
